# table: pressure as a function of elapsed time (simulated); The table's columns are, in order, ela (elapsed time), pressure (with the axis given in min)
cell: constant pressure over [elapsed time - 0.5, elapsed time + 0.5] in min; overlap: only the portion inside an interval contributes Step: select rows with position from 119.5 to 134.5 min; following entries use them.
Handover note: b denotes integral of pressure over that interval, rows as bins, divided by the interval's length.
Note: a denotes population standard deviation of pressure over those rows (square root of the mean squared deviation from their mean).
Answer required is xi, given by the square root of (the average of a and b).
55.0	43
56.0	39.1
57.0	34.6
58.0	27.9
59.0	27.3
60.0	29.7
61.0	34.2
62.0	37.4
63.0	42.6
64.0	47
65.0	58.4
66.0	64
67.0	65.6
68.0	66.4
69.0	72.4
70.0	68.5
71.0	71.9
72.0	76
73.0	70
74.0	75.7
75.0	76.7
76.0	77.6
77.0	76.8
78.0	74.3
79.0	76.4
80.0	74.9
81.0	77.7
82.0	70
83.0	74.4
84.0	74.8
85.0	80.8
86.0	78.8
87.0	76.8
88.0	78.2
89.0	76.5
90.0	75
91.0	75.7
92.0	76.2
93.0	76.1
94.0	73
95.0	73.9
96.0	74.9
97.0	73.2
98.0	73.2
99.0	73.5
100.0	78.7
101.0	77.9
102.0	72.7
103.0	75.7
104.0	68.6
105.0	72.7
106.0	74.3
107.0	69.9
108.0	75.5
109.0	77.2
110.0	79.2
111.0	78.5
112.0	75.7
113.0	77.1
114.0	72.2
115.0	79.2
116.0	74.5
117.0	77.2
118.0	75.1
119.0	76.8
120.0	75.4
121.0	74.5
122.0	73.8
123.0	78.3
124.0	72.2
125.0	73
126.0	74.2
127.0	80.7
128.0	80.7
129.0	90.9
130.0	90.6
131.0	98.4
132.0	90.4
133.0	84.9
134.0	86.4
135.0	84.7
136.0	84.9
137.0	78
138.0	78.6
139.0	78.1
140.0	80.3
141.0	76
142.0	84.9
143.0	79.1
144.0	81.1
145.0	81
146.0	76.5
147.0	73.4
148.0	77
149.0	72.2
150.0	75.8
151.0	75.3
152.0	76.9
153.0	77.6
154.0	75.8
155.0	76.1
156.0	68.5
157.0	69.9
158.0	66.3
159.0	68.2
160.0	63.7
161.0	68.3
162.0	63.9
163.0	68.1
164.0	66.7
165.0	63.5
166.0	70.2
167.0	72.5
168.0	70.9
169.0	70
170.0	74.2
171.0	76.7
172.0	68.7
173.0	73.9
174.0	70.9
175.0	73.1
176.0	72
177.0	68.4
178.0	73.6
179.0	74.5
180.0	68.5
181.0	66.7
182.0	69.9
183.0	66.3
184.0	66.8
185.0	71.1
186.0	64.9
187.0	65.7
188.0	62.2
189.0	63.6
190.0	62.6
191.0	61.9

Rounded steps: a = 7.9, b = 82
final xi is 6.69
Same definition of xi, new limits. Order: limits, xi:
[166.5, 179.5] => 6.11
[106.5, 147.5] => 6.52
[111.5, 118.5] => 6.24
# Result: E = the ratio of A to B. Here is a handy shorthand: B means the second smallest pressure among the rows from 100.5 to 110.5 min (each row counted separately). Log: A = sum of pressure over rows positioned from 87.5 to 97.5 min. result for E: 10.8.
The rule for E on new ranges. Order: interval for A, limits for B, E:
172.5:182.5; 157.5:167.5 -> 11.2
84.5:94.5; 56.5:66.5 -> 27.5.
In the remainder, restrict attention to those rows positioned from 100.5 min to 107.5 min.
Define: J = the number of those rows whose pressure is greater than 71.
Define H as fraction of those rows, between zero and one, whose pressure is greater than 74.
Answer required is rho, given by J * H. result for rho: 2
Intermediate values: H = 0.4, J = 5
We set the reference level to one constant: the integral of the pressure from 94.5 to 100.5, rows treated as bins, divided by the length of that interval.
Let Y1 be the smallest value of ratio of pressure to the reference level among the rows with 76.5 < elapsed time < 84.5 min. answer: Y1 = 0.94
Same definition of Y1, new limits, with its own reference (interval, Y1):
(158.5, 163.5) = 0.85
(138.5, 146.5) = 1.02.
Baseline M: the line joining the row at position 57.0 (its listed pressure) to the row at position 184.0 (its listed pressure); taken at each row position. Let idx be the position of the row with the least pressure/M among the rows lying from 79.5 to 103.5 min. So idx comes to 102.0 min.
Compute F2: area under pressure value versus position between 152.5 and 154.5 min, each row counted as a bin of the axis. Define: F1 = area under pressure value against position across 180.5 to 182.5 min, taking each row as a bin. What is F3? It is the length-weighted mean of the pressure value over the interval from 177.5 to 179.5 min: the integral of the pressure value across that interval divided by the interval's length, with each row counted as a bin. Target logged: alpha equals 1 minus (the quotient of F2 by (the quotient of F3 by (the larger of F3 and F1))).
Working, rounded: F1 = 137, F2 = 153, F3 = 74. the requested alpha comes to -282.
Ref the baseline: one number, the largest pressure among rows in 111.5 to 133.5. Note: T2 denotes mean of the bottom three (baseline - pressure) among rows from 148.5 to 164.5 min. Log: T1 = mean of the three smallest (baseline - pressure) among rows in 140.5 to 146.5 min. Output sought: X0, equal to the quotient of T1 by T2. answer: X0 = 0.75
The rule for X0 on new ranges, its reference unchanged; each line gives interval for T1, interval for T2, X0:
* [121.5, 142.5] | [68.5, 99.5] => 0.27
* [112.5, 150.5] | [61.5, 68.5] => 0.15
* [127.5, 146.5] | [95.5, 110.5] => 0.26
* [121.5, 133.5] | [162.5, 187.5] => 0.22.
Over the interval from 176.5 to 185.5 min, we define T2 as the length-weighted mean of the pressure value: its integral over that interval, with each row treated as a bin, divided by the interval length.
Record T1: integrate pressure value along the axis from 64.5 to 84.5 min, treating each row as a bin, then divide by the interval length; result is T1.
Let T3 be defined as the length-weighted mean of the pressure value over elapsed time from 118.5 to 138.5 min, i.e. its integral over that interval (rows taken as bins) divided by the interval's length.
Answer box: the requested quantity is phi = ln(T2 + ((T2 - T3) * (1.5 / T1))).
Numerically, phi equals 4.24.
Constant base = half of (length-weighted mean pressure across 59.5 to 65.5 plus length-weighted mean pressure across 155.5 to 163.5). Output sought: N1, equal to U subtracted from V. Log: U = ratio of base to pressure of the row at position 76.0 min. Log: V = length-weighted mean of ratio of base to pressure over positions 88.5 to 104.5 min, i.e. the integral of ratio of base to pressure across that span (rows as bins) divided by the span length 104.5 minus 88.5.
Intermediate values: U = 0.70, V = 0.73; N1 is 0.03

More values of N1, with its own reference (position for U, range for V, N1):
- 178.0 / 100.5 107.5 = 0.01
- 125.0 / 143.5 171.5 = 0.01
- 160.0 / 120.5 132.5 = -0.18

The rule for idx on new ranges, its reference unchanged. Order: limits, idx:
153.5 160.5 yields 160.0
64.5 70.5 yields 65.0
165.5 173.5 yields 172.0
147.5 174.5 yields 165.0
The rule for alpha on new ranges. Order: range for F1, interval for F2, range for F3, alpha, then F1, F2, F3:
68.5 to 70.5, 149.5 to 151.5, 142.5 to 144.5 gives -265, 141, 151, 80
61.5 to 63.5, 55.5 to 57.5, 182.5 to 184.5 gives -88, 80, 74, 67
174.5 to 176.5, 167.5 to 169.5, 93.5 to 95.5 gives -277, 145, 141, 73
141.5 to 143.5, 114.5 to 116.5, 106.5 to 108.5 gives -346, 164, 154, 73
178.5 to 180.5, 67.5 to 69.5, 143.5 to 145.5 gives -244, 143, 139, 81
